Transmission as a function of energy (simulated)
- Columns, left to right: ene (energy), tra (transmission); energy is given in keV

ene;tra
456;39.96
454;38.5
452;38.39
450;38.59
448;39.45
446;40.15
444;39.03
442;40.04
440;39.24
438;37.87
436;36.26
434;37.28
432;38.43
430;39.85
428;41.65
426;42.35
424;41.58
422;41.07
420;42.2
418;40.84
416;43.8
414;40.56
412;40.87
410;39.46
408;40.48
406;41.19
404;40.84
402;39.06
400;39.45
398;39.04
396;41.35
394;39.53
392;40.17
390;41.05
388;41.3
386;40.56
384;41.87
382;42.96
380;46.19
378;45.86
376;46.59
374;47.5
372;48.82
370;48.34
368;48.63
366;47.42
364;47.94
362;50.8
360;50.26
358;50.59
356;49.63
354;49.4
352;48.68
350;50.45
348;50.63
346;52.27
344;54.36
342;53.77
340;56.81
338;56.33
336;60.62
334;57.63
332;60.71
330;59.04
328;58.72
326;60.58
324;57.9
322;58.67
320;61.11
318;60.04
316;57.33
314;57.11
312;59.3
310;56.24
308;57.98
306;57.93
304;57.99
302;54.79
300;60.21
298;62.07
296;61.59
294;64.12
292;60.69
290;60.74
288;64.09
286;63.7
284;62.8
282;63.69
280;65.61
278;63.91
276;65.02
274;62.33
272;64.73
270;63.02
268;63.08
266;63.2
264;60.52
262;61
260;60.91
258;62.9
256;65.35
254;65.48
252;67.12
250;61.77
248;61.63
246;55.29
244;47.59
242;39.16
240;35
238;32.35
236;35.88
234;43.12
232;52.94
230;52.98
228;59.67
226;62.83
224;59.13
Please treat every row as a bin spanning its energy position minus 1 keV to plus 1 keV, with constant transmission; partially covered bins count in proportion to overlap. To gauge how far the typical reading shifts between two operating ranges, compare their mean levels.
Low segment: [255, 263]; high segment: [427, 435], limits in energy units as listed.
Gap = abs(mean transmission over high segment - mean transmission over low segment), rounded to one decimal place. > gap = 23.2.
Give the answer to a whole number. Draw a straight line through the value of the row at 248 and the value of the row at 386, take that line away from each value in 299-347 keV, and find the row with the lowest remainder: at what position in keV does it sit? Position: 302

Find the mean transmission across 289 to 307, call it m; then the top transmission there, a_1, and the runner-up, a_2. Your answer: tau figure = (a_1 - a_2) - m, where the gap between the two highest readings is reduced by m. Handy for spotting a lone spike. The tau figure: -58.0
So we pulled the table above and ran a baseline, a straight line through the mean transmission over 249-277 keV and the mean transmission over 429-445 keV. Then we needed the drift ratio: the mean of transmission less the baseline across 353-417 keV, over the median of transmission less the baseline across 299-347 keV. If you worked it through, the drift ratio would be -0.6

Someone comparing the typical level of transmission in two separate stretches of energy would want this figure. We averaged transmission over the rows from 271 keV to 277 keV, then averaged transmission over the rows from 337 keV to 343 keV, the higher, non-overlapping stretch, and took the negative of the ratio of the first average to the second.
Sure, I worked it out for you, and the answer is -1.15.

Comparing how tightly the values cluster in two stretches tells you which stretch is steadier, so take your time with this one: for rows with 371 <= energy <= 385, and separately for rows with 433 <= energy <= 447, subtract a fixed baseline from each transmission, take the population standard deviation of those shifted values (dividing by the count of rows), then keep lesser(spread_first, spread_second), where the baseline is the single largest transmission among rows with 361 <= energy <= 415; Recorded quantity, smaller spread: 1.4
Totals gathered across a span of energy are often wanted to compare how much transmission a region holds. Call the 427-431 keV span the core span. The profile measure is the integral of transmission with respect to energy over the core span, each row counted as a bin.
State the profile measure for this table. 163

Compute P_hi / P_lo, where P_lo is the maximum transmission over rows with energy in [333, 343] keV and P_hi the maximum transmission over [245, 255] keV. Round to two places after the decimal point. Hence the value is 1.11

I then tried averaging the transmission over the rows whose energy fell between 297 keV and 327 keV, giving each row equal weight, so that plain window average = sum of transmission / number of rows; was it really 59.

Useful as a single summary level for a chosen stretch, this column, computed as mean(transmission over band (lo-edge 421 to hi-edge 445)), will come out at 40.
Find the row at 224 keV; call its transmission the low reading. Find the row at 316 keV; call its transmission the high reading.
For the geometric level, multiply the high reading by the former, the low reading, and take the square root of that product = 58.2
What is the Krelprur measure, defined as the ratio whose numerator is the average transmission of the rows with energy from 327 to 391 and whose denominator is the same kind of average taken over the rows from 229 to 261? 0.96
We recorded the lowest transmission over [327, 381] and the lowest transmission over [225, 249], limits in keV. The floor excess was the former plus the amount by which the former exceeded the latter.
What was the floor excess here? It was 59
